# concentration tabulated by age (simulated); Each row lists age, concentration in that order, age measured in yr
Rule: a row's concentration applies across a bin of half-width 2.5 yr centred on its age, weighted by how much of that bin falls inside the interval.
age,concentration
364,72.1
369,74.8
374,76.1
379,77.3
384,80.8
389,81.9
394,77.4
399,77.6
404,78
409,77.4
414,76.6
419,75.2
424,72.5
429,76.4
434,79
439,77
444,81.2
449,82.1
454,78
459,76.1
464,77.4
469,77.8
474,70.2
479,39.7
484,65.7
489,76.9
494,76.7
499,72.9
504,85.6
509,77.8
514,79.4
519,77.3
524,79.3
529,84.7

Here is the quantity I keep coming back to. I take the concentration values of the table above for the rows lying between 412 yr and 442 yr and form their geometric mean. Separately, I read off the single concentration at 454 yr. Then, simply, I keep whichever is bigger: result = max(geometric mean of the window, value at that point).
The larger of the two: 78.0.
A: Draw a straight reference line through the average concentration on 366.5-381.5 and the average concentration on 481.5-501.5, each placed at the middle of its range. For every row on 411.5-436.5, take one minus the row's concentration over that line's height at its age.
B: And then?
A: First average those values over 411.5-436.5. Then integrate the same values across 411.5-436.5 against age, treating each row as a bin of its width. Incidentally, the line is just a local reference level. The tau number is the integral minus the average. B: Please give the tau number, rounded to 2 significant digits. -0.37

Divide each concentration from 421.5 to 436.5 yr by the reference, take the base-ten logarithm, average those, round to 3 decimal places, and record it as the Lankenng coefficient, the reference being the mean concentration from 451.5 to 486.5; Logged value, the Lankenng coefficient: 0.040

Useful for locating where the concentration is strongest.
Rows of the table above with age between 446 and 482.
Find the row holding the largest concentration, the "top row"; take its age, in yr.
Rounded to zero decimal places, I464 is 449 yr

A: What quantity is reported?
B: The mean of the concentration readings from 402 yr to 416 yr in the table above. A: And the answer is 77.3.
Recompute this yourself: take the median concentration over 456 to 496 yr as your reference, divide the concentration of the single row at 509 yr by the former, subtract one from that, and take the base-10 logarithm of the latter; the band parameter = -1.7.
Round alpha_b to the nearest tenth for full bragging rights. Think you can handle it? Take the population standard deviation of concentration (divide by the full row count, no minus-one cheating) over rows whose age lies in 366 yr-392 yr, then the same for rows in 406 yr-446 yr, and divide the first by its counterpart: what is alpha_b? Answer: 1.1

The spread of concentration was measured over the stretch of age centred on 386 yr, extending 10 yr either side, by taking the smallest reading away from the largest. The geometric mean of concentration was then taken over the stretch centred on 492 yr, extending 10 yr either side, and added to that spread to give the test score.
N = 77.5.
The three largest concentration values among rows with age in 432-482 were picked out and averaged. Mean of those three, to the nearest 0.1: 80.8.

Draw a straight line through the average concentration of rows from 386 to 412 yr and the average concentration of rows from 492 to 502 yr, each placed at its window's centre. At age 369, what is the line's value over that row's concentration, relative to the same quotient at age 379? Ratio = 1.04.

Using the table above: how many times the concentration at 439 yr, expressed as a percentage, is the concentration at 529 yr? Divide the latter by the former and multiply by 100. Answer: 110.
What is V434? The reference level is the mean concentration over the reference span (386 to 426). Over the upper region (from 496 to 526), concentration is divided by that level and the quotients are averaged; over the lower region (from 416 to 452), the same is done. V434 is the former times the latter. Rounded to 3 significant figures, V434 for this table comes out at 1.03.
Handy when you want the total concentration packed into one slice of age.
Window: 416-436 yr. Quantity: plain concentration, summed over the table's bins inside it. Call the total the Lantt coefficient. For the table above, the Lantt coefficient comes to 303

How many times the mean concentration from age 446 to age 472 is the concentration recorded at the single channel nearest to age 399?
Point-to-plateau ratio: 0.99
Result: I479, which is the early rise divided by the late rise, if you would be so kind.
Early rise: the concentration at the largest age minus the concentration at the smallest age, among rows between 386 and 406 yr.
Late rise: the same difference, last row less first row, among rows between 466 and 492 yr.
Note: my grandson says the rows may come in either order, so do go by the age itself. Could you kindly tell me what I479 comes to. 4.3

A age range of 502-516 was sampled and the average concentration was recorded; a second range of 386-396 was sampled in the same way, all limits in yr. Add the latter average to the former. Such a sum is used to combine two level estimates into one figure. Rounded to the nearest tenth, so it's 160.6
